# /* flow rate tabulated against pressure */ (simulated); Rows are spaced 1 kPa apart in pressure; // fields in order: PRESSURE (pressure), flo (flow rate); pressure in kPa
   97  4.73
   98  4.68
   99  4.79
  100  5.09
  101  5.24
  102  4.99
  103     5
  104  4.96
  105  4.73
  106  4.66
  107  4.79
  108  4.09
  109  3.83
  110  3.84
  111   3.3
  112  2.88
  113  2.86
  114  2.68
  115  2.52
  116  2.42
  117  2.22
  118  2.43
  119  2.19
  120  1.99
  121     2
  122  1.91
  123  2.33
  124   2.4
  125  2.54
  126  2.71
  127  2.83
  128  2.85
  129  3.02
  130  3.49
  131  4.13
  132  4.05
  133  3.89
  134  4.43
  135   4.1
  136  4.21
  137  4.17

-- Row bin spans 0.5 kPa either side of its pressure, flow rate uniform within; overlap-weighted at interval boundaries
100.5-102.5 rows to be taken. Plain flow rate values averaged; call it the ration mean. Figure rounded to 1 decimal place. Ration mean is 5.1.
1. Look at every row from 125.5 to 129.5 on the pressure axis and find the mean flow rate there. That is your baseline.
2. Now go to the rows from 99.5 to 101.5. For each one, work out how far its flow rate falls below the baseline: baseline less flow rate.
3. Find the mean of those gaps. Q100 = -2.3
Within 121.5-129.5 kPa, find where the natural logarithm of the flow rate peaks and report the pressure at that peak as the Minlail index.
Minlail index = 129 kPa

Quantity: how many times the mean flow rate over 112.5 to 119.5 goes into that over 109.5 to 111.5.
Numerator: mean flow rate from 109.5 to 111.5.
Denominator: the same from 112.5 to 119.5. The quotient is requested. 1.4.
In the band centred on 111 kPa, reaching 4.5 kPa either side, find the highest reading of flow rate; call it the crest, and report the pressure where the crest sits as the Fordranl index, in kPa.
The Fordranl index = 107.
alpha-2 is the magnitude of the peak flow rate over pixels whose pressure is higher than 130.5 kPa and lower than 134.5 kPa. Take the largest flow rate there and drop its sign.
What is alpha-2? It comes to 4.4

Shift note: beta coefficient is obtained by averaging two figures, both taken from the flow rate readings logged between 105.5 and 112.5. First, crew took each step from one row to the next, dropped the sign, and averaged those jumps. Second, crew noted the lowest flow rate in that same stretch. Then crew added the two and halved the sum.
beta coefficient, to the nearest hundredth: 1.61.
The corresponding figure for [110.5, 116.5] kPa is 1.30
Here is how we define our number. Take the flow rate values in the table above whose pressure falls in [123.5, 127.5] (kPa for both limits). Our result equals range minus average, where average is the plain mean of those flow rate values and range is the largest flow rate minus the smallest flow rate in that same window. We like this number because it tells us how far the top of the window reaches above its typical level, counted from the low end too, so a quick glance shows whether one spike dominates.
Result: -2.2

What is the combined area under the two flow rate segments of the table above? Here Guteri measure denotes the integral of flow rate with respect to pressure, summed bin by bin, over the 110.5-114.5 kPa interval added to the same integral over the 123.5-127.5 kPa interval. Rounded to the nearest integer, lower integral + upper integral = 22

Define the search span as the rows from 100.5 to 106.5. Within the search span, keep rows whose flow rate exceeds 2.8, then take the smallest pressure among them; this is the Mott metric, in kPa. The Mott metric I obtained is 101 kPa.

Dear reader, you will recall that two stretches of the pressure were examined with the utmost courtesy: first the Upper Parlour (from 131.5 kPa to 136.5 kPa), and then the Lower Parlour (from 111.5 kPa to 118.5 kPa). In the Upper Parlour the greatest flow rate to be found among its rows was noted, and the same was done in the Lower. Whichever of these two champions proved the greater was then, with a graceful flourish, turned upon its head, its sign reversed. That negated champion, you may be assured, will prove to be -4.4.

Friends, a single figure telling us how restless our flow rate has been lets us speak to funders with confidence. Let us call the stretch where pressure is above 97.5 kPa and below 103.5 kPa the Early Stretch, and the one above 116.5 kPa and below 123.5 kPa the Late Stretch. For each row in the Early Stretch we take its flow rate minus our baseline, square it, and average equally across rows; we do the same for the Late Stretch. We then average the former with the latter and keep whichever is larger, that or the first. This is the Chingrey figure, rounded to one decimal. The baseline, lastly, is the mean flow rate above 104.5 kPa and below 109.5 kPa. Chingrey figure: 2.8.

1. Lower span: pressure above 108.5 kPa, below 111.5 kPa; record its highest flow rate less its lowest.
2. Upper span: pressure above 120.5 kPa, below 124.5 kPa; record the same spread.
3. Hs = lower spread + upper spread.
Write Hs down 1.03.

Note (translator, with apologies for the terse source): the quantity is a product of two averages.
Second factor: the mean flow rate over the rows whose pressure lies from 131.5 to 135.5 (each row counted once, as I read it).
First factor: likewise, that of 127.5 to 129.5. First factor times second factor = 12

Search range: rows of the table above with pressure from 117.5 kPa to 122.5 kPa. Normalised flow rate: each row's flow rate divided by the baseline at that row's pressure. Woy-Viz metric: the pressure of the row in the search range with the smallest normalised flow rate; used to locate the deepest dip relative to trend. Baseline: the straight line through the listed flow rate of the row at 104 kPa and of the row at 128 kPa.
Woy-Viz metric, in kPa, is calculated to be 120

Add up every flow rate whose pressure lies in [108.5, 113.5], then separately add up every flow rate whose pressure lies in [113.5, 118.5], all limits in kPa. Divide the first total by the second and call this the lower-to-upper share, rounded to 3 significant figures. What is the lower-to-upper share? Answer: 1.36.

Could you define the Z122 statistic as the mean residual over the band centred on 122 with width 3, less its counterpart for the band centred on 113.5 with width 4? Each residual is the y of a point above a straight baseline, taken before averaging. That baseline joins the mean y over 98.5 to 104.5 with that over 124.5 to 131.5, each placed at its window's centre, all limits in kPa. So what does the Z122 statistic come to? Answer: 0.0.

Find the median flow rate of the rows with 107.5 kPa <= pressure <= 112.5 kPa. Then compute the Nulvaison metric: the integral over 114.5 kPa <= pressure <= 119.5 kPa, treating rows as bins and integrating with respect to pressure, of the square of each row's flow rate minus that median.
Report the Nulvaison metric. 11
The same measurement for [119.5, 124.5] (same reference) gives 15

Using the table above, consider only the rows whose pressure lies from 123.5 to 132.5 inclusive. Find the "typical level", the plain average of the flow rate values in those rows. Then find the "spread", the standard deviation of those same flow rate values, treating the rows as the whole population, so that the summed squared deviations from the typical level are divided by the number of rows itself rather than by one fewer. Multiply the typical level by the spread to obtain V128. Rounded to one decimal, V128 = 1.9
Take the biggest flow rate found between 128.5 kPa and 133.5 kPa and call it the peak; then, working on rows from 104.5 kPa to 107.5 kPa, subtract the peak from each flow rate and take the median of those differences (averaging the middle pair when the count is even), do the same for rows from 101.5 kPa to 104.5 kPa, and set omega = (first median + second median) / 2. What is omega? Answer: 0.73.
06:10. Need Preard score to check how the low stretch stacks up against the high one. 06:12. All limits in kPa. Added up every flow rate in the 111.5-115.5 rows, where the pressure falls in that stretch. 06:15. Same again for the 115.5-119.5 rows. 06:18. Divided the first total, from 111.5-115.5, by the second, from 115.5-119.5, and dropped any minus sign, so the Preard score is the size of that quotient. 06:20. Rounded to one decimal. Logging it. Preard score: 1.2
